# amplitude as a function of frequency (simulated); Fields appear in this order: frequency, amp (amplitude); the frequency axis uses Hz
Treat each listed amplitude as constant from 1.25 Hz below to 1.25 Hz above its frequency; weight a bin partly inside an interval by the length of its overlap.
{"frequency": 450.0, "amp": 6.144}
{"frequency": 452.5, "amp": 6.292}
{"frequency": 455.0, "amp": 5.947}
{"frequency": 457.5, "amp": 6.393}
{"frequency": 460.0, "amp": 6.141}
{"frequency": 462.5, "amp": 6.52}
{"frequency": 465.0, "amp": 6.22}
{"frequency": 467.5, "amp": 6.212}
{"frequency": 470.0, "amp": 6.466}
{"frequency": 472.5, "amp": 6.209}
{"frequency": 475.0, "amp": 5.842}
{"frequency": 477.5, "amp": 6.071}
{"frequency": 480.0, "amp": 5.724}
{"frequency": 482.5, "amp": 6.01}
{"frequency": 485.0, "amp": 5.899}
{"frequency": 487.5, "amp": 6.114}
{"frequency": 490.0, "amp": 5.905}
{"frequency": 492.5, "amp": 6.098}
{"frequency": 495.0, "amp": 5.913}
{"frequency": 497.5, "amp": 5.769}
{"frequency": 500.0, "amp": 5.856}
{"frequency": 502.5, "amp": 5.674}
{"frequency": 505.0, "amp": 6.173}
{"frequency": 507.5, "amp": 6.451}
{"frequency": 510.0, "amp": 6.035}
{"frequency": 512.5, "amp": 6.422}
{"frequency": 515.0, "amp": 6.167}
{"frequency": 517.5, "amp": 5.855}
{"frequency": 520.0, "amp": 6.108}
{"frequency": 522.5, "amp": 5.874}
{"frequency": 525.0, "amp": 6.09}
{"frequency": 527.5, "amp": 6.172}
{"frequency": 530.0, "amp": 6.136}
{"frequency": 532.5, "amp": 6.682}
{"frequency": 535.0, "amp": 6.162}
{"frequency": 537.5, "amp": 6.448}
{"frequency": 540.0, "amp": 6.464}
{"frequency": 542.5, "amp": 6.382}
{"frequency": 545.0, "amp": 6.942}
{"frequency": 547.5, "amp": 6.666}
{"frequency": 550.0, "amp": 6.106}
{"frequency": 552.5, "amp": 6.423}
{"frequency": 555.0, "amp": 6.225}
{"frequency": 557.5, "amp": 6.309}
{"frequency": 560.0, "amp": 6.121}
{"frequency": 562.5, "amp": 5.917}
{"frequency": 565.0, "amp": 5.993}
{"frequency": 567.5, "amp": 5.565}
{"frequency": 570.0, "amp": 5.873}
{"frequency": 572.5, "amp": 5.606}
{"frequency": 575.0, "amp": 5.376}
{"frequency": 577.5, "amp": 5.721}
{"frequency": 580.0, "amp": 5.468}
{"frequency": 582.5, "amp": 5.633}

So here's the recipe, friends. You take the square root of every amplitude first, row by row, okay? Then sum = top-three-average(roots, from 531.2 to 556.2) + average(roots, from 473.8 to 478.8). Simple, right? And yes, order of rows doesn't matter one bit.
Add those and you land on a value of 5.04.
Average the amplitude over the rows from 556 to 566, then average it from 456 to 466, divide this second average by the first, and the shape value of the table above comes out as 1.04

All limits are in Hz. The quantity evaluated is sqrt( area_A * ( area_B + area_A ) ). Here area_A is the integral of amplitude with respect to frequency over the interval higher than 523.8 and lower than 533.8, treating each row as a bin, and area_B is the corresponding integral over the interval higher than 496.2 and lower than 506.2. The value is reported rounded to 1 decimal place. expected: 87.2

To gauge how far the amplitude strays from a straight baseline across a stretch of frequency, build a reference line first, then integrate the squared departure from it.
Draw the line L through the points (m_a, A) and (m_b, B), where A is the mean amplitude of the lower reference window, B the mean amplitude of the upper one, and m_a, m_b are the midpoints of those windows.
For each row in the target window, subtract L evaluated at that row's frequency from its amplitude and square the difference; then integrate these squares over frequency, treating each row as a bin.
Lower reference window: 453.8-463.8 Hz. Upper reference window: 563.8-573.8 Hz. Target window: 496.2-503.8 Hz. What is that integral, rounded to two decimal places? 0.71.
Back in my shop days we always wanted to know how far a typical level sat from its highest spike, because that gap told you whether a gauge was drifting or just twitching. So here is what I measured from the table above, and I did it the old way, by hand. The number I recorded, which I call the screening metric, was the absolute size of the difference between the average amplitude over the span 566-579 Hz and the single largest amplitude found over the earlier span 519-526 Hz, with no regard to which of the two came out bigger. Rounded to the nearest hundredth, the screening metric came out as 0.48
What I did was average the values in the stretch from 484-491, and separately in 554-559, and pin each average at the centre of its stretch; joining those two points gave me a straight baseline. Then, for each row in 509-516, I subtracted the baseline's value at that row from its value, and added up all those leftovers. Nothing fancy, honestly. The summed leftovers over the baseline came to 0.38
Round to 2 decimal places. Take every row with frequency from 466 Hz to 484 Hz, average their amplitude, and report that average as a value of 6.08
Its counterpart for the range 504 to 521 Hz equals 6.17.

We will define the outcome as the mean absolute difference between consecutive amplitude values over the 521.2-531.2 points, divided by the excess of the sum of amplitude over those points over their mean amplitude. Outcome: 0.006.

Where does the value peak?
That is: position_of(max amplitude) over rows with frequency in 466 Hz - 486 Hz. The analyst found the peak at 470.0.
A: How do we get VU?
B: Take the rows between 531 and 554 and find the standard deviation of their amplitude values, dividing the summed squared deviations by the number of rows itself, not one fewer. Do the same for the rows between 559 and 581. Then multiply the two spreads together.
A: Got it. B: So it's 0.06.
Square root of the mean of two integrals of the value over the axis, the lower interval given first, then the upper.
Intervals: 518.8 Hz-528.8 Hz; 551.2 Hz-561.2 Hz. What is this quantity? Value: 7.85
